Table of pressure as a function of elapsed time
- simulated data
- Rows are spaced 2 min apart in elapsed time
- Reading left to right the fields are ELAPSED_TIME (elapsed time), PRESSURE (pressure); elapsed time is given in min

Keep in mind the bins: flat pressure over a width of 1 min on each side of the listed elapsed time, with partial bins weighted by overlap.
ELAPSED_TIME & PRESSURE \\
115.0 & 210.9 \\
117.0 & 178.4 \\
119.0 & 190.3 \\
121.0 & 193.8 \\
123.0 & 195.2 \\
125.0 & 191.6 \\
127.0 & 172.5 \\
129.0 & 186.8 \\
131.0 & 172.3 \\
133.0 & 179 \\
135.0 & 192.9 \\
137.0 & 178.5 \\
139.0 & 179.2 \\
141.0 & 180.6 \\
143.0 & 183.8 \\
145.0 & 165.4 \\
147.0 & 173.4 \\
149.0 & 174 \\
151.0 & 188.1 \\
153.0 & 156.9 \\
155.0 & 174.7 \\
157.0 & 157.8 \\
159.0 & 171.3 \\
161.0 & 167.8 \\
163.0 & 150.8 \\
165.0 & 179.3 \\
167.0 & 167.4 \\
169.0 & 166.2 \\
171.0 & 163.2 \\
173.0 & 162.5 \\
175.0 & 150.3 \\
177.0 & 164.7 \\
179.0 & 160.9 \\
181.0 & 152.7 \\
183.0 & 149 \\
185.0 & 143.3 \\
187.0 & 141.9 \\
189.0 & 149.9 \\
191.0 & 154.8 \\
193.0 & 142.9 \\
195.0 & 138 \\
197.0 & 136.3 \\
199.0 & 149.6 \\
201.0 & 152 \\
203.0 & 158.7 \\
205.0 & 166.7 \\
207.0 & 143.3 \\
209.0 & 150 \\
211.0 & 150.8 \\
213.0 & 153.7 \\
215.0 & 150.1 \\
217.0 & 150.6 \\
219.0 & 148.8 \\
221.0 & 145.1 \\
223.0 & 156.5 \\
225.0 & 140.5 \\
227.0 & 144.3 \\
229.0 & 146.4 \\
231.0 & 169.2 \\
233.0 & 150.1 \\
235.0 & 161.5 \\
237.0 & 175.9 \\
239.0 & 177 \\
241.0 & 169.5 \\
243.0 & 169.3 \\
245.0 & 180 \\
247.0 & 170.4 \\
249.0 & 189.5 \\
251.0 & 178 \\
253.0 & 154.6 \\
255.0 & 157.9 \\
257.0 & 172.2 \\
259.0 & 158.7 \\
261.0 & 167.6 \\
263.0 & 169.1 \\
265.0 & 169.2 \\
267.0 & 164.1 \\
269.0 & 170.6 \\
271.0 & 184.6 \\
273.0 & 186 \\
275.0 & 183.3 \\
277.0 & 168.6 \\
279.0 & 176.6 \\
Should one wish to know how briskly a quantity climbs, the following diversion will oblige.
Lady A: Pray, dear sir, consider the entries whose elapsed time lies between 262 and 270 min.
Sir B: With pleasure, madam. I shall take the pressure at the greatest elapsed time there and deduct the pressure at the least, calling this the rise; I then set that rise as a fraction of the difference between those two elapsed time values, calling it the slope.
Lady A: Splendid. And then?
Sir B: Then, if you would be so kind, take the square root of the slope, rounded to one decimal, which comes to 0.5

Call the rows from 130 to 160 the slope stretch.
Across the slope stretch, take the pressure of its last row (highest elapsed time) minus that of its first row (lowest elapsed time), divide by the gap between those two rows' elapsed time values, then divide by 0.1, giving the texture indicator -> -0.4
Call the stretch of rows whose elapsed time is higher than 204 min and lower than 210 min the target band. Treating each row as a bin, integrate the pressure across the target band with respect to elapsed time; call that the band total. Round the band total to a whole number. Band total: 920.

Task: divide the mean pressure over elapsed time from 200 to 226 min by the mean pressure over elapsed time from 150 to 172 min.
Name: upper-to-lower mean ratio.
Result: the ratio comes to 0.90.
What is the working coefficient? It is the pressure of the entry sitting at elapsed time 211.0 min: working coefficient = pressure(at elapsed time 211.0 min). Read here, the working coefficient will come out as 150.8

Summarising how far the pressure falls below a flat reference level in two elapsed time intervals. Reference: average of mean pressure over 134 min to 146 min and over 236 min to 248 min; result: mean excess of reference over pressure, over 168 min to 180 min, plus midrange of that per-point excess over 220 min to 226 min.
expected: 44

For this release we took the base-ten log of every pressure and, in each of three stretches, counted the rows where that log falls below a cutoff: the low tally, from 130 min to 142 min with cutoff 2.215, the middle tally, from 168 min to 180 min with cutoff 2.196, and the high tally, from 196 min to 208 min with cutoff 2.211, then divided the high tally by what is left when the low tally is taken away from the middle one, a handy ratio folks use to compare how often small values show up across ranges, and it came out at 5.0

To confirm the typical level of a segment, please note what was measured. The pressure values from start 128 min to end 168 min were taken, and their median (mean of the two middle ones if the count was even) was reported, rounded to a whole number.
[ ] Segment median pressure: 174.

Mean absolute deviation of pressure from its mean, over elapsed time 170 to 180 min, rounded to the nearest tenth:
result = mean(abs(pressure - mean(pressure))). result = 4.0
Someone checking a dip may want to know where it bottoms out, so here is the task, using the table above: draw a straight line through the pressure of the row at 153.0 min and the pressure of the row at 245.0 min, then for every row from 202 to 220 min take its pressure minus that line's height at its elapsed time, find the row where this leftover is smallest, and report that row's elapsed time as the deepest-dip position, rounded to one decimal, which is 207.0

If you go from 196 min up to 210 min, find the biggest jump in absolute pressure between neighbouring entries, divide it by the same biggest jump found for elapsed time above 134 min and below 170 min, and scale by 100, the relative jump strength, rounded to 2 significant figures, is 75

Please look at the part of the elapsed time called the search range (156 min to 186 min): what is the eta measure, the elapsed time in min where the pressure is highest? 165.0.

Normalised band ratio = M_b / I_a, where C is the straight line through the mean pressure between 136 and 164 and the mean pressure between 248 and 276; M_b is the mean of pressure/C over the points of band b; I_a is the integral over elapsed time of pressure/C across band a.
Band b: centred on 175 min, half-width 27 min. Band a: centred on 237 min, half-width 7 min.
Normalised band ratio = 0.067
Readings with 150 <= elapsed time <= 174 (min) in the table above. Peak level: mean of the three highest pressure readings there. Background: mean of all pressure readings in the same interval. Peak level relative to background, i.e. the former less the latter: 13.5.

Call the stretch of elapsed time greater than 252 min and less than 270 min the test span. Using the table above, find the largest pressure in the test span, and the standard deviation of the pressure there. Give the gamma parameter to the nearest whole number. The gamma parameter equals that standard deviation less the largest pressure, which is -166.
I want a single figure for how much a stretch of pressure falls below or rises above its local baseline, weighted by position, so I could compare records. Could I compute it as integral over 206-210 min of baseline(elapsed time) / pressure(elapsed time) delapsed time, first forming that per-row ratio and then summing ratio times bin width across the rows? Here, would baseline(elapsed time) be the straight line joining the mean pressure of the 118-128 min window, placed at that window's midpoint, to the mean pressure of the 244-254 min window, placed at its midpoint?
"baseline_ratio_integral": 4.89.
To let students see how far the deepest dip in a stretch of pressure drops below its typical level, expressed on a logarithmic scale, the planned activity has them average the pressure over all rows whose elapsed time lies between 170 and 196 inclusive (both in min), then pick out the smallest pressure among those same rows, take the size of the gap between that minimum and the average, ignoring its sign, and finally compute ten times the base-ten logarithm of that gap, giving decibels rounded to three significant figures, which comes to 11.4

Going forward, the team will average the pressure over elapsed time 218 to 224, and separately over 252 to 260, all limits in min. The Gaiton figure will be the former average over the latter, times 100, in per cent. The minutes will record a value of 93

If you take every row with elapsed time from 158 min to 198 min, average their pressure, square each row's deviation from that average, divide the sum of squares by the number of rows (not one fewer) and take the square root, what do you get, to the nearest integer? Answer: 12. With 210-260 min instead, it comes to 13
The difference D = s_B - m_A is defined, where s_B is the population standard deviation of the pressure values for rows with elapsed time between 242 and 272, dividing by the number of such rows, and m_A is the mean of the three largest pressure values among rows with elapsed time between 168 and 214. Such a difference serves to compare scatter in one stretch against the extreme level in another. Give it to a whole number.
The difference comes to -157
